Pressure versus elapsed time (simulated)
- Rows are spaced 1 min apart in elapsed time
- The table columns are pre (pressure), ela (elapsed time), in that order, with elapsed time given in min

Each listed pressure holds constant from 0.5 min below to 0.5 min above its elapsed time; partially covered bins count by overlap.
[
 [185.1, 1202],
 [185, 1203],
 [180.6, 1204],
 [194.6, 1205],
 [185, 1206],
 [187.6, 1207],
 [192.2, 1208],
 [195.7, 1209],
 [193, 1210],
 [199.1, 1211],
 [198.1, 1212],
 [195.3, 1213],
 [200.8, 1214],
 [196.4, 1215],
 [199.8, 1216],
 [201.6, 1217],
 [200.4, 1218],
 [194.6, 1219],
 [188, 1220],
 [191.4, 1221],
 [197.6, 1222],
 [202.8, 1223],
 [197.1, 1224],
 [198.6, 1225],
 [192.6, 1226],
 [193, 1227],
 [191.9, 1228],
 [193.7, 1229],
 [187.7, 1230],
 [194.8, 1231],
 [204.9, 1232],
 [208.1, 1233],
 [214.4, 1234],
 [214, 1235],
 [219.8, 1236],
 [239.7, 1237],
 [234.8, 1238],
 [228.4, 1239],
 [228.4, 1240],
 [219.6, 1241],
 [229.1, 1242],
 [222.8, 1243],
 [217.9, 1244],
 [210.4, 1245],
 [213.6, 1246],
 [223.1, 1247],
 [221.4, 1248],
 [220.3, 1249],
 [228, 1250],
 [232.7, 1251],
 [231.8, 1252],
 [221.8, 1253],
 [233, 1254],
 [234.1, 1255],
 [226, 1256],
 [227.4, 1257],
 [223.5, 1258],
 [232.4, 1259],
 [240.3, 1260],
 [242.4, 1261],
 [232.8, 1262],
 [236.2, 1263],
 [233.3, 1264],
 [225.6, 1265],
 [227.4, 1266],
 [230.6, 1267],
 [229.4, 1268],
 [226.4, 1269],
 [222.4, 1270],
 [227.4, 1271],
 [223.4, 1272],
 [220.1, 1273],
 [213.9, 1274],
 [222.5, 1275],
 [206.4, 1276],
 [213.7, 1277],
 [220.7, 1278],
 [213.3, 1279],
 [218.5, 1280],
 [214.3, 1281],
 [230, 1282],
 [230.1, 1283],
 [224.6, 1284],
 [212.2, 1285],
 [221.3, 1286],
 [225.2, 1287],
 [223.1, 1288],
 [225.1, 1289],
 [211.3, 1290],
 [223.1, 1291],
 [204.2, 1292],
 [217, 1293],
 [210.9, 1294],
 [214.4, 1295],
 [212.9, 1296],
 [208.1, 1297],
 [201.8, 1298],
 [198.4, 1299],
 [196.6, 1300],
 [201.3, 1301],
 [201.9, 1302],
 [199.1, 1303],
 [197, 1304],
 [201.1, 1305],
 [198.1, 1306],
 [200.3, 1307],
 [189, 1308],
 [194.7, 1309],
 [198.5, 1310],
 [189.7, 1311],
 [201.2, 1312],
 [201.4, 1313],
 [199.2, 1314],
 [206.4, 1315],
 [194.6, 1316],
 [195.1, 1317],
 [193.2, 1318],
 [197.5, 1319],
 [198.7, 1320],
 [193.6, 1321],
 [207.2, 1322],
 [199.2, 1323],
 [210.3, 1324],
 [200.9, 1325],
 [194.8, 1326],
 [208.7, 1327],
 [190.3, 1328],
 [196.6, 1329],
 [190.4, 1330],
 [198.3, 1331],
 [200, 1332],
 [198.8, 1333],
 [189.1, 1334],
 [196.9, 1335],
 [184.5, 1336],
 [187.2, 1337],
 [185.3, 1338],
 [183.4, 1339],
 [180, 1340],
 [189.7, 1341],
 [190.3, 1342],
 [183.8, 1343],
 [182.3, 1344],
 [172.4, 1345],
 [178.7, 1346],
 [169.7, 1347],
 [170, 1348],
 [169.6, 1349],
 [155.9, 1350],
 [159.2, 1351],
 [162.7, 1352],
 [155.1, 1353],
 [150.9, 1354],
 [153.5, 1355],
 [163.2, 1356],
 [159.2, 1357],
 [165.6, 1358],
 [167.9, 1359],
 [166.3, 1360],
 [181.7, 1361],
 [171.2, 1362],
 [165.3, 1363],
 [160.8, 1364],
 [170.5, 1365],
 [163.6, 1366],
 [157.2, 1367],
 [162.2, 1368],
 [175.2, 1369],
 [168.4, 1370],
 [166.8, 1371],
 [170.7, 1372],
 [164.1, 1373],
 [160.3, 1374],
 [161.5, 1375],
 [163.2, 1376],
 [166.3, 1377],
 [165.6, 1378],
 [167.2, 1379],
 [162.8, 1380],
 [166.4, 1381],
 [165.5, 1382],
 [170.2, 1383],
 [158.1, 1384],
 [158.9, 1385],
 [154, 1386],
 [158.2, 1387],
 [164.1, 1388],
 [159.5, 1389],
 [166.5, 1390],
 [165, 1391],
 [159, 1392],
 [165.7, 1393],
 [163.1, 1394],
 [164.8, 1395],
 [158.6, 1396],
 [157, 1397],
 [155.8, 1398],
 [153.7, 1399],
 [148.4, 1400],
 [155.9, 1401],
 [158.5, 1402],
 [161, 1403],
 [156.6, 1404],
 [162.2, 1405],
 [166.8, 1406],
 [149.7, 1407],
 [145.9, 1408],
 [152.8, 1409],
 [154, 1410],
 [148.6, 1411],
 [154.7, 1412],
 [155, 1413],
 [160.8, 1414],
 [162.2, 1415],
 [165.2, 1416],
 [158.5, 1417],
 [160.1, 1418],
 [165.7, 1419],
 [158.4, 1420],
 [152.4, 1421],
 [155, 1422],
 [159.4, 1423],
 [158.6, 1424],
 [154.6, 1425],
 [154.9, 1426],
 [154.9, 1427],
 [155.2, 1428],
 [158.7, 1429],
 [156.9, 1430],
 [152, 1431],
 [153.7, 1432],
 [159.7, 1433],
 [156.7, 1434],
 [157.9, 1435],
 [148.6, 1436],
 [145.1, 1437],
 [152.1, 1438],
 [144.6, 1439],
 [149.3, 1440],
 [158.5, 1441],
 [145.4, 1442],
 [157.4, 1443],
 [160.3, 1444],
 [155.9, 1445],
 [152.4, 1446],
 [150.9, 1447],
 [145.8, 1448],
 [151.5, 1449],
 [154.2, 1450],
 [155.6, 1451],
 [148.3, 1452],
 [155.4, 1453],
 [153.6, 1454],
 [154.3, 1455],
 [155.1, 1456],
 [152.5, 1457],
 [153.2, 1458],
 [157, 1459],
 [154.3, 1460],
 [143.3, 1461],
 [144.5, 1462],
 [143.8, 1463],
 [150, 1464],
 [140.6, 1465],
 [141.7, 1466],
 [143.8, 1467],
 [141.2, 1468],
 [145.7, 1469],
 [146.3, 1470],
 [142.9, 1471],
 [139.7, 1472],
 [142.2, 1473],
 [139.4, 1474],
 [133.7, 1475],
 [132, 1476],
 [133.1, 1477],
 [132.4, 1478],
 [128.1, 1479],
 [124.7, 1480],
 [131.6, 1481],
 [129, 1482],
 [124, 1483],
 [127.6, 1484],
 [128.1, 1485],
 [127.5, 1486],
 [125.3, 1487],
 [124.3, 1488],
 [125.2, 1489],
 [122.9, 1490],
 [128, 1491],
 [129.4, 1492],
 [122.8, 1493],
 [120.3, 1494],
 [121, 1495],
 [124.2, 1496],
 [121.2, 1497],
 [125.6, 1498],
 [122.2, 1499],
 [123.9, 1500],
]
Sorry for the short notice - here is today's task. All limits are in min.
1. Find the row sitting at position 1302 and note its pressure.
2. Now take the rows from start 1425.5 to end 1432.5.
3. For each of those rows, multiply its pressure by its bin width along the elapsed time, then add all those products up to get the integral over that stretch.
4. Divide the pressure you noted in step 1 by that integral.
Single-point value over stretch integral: 0.19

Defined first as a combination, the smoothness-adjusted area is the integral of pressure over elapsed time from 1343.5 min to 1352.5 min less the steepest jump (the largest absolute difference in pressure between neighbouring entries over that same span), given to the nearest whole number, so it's 1507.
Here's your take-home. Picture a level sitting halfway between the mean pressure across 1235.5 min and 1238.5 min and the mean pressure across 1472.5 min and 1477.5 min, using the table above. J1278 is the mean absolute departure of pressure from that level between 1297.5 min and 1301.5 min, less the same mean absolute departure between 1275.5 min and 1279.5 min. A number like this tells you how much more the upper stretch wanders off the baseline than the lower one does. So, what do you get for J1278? -14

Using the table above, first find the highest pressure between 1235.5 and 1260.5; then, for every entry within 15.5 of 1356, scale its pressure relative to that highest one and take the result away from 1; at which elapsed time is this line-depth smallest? 1342 min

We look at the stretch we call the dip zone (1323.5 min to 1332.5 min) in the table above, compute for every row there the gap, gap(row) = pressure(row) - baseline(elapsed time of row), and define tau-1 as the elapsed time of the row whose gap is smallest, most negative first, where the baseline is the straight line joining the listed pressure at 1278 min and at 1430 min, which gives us 1328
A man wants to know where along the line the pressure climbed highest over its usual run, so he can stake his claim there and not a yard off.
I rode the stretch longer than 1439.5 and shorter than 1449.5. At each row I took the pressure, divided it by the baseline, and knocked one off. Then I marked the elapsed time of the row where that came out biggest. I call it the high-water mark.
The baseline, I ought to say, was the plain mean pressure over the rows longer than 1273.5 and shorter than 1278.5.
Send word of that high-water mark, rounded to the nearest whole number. 1444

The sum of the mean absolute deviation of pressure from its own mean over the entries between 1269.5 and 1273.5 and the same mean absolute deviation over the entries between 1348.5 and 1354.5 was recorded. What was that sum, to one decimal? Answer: 7.0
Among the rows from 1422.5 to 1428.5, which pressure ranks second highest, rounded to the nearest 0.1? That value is 158.6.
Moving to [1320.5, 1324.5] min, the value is 207.2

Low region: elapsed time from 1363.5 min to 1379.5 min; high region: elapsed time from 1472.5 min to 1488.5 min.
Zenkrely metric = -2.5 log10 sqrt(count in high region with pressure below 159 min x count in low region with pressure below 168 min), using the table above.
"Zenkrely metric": -2.85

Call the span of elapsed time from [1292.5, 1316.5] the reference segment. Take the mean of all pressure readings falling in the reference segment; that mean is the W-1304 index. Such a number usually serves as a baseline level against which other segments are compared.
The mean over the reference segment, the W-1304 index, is 201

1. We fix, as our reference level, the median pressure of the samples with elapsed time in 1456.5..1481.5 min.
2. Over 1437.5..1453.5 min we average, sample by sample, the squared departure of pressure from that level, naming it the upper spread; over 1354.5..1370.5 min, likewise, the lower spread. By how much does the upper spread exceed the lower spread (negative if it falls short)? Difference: -475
